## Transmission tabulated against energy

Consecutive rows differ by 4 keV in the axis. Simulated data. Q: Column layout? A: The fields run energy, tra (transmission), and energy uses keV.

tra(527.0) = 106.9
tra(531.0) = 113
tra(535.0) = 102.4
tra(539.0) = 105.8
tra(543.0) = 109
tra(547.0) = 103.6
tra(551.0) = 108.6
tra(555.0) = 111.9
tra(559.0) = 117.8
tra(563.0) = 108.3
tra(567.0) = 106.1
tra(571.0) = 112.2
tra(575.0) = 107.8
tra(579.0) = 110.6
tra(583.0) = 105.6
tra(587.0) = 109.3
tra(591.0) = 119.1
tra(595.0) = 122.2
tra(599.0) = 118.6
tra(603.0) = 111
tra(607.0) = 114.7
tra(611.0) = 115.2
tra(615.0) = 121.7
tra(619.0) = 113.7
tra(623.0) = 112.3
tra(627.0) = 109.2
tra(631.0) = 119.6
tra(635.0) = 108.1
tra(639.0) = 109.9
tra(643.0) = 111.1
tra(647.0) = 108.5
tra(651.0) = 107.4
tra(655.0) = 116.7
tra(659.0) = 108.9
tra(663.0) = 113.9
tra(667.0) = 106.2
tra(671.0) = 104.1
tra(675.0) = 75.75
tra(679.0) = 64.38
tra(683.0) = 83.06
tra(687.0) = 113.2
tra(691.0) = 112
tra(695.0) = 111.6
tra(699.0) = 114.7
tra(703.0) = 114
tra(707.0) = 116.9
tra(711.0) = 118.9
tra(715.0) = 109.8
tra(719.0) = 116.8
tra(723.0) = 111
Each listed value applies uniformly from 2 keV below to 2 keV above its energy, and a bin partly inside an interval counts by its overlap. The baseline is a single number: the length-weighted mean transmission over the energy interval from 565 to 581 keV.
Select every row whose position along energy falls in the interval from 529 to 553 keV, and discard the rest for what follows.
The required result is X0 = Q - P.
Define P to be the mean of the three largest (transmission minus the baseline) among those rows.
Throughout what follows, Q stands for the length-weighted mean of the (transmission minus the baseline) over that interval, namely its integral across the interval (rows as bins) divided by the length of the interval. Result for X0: -3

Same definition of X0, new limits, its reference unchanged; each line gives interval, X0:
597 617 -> -2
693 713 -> -2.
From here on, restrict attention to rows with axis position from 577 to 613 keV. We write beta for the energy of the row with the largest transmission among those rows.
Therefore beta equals 595.0 keV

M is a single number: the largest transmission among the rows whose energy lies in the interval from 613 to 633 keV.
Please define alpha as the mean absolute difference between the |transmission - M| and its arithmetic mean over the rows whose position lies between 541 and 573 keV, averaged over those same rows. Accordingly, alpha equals 3.2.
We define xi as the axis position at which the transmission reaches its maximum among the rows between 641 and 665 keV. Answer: 655.0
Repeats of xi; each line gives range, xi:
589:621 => 595.0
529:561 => 559.0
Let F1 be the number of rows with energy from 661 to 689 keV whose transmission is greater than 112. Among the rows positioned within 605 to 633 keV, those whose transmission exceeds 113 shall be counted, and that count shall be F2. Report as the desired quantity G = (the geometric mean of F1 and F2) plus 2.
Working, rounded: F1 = 2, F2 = 5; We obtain 5.2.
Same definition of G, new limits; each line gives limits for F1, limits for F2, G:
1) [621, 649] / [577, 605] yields 4.4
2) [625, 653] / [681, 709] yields 4.0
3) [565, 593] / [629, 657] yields 4.0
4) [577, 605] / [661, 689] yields 4.4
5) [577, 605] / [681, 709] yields 5.5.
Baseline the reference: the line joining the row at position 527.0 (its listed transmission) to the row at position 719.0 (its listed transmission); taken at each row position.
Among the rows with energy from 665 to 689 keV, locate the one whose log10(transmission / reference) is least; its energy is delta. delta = 679.0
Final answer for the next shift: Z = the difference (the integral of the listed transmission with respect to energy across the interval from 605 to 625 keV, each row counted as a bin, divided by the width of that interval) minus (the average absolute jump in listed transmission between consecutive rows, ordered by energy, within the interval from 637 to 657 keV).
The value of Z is 112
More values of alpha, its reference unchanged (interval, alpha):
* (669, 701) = 17.2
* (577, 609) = 4.6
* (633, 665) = 2.5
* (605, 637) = 3.5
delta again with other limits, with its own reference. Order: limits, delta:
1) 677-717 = 679.0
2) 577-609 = 583.0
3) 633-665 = 651.0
